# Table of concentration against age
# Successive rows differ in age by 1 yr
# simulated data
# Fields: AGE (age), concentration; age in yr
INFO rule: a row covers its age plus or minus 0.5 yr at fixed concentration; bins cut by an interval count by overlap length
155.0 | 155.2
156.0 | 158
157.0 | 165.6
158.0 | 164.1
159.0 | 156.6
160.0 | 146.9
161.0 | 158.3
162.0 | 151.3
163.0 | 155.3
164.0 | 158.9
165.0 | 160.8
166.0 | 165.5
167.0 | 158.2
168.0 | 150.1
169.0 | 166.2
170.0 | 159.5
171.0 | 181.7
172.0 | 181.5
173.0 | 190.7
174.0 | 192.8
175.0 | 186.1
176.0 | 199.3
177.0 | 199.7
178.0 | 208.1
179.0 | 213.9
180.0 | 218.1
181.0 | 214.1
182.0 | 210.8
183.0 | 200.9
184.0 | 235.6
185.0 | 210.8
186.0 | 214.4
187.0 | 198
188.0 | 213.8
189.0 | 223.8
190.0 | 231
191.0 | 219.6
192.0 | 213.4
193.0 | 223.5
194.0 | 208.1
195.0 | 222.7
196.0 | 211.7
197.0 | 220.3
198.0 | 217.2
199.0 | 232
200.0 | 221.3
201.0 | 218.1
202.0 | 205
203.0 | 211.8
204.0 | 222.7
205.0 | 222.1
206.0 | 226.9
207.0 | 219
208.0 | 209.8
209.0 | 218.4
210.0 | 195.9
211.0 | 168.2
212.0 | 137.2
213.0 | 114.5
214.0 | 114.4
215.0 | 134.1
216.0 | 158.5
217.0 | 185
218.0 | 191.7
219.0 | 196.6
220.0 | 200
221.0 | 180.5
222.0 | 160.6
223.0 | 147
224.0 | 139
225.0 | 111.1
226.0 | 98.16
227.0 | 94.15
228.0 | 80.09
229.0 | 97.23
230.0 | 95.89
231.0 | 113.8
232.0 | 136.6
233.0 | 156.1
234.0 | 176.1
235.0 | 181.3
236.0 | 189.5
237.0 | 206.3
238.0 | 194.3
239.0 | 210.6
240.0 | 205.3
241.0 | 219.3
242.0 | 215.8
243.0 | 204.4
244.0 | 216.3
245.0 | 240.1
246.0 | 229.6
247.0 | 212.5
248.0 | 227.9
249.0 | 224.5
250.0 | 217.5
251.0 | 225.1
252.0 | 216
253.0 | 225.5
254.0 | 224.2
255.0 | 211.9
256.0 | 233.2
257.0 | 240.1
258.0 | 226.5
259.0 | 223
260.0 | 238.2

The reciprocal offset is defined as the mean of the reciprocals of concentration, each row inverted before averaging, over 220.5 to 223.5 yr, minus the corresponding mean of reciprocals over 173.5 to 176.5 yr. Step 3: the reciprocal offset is 0.001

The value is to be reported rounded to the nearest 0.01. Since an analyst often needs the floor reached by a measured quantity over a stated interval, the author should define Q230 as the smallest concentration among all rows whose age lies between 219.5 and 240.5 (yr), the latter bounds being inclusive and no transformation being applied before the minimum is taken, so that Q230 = 80.09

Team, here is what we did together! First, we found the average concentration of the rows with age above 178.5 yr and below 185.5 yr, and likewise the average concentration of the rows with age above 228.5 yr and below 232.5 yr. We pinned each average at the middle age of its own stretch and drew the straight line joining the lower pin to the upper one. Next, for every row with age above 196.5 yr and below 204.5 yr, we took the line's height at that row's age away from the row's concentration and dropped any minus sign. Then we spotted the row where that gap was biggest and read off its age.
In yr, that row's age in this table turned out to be 204.0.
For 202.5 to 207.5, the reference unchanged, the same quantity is 206.0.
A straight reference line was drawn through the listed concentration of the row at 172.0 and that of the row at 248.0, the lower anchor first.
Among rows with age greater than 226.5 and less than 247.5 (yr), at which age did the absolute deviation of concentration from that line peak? 228.0 yr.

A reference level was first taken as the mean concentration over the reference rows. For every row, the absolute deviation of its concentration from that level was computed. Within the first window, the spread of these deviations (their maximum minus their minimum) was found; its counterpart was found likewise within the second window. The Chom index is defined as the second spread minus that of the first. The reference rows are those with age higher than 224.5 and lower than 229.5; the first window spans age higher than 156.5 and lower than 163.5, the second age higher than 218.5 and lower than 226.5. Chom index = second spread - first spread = 83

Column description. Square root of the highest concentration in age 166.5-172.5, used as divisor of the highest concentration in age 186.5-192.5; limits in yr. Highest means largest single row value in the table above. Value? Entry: 17.1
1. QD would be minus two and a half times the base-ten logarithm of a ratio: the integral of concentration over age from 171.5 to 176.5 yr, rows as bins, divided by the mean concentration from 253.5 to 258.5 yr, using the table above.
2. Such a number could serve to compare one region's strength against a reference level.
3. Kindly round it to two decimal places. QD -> -1.55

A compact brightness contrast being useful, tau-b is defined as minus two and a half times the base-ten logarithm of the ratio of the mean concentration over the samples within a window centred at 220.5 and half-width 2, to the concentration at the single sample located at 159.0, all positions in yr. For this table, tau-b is -0.2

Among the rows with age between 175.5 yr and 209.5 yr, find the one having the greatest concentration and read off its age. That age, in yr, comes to 184.0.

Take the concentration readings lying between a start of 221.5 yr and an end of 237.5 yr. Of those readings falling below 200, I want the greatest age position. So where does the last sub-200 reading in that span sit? 236.0 yr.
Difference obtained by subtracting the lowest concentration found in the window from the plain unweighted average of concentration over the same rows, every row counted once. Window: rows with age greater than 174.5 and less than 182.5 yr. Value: 20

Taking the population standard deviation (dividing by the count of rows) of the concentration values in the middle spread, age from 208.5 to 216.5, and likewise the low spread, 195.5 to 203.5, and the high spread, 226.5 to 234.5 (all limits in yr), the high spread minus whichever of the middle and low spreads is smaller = 24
